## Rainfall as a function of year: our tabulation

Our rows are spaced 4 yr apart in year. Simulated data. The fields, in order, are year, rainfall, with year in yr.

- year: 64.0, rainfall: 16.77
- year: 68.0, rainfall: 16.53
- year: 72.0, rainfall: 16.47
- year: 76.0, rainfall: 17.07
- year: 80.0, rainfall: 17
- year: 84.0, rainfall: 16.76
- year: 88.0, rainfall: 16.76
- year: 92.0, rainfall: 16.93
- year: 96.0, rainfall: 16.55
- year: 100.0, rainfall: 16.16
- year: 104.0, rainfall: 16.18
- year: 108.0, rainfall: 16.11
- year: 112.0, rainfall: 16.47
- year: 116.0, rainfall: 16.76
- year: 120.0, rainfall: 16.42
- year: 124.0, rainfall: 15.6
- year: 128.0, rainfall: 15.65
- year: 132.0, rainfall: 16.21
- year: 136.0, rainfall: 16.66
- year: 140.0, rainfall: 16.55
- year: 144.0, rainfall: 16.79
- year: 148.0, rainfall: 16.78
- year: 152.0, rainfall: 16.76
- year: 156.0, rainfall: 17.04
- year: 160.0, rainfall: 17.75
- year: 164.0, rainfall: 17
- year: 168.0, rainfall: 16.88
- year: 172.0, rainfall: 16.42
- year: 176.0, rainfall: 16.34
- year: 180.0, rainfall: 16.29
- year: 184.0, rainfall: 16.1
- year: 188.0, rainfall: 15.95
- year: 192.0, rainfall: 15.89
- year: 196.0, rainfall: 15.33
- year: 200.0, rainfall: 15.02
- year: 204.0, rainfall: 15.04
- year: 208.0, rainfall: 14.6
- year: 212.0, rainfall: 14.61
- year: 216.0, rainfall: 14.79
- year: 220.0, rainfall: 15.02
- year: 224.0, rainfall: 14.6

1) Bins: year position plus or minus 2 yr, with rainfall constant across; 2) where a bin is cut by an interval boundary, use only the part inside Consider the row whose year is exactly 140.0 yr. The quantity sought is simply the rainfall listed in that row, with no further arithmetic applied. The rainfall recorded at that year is 16.55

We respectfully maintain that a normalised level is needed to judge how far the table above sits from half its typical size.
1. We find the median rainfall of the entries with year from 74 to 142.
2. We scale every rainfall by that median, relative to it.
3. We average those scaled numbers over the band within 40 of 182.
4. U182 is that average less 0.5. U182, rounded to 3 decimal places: 0.468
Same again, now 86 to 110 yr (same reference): 0.494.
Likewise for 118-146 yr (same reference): 0.483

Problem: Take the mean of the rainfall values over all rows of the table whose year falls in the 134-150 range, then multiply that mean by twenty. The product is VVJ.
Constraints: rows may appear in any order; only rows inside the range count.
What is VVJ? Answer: 334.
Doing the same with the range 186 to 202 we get 311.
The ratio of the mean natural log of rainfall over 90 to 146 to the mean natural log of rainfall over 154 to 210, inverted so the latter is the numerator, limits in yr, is 0.99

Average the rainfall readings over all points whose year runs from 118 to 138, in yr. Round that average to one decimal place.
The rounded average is 16.1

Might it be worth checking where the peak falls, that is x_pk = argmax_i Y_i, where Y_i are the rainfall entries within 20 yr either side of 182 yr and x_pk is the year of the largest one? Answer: 164.0 yr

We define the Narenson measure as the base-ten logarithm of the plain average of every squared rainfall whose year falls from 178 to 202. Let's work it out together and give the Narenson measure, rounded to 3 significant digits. 2.40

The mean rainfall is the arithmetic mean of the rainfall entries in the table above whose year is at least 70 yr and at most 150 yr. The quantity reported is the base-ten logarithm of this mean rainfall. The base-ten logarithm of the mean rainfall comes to 1.22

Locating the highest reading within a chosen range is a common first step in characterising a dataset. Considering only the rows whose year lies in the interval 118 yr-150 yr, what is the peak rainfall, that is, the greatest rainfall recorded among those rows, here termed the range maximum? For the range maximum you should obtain 16.79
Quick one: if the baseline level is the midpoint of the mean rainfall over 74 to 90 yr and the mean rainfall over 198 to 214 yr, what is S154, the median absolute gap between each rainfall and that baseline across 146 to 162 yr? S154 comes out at 1.1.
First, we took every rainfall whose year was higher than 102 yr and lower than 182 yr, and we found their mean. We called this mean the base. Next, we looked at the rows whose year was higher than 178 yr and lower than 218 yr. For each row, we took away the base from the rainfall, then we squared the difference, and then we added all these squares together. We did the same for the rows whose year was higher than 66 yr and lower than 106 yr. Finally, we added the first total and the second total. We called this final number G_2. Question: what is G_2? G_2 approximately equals 18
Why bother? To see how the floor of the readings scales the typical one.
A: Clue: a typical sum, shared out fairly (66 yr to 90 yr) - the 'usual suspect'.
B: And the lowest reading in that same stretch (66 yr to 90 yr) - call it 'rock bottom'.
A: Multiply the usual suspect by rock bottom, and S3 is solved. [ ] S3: 276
